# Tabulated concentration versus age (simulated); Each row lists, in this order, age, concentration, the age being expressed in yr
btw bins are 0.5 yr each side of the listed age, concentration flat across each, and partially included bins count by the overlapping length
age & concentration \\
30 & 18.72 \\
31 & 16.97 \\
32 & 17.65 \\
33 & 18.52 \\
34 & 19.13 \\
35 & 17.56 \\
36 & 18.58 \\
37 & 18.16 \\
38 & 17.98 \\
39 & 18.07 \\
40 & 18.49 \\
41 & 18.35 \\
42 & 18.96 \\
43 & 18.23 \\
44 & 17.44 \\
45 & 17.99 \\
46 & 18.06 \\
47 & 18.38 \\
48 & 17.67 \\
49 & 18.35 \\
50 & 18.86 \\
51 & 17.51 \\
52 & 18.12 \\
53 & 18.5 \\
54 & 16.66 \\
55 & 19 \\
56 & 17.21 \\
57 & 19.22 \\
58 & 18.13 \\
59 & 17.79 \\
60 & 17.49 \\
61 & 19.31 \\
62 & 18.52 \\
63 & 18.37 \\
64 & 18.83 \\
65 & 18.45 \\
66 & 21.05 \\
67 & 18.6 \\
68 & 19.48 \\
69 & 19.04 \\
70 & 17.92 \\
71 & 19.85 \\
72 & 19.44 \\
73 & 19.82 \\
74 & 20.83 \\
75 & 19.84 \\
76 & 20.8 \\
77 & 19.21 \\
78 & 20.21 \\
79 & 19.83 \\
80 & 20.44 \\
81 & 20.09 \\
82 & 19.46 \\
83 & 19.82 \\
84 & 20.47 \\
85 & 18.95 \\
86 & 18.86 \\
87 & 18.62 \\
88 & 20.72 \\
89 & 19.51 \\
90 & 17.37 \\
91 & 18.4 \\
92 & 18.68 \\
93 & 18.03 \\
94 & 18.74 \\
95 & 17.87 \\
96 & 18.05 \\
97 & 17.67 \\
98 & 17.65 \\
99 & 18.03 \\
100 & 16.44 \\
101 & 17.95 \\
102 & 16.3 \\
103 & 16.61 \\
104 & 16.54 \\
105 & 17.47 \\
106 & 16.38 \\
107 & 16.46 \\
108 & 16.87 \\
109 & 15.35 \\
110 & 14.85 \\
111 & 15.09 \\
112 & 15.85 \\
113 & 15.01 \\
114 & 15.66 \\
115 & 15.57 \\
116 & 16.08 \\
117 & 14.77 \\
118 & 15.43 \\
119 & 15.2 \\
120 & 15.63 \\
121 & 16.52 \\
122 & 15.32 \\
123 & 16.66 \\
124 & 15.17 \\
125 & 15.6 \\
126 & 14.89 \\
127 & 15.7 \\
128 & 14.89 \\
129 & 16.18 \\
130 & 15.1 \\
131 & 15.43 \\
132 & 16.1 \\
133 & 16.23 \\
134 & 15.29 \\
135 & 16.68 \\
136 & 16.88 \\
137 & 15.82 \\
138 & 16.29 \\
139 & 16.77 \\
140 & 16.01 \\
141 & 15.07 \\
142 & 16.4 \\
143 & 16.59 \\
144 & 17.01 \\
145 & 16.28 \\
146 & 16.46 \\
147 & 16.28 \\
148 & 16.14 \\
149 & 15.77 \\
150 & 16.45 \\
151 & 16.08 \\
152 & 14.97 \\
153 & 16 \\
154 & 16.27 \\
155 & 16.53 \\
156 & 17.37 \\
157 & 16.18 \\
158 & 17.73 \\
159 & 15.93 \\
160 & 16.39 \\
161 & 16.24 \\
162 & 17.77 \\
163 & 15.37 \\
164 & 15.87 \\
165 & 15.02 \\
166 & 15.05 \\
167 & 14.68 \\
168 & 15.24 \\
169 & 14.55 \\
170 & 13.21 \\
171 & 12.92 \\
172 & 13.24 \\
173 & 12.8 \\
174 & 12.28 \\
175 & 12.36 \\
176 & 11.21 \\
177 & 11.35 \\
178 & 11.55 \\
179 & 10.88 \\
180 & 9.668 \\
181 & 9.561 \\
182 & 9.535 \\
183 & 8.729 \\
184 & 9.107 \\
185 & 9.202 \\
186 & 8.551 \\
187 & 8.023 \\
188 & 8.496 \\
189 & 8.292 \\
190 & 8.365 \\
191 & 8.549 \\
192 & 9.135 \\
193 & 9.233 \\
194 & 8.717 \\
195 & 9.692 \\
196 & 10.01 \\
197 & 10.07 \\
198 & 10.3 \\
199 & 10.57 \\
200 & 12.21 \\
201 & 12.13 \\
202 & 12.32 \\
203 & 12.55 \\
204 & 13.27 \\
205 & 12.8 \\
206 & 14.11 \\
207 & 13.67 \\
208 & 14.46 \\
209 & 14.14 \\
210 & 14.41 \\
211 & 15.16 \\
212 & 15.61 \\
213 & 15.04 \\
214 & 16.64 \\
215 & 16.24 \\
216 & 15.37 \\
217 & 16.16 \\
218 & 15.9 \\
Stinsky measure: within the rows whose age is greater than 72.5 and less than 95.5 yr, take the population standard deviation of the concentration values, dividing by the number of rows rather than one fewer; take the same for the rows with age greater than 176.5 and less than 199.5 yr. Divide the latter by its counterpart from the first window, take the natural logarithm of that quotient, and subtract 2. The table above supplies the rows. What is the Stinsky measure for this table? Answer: -2.0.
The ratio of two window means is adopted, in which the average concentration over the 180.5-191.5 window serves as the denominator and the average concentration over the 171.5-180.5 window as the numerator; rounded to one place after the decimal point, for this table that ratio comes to 1.3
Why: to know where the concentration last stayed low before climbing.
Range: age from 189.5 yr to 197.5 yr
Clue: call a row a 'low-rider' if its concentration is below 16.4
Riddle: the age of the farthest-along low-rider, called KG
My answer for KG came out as 197 yr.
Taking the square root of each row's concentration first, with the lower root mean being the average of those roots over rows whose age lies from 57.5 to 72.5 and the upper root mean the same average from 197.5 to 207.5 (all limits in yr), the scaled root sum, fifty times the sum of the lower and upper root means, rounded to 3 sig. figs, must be 393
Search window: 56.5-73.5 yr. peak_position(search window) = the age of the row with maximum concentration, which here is 66 yr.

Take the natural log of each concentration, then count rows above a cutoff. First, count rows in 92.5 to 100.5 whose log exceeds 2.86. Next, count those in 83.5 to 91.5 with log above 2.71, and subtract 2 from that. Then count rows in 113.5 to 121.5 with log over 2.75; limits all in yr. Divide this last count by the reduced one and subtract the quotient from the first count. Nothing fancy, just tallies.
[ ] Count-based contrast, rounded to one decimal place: 6.5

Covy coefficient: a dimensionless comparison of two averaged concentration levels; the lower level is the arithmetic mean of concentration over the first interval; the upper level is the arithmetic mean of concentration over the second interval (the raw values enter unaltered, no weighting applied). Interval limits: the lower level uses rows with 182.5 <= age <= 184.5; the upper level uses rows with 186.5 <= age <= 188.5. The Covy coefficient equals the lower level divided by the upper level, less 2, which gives -0.92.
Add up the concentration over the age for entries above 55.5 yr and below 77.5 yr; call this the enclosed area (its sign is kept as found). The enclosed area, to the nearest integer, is 419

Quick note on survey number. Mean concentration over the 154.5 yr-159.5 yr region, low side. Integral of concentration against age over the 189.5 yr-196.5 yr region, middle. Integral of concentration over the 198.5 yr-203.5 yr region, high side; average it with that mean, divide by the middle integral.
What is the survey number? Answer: 0.60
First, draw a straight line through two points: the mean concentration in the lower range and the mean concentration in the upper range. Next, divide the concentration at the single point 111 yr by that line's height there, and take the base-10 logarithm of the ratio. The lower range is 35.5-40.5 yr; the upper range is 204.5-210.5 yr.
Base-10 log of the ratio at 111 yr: -0.036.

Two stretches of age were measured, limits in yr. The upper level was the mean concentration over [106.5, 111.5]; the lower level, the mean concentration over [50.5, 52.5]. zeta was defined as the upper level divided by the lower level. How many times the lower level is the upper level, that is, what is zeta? 0.88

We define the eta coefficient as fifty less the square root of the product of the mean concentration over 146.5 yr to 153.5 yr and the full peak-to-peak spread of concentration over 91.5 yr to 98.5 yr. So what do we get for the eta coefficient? 45.8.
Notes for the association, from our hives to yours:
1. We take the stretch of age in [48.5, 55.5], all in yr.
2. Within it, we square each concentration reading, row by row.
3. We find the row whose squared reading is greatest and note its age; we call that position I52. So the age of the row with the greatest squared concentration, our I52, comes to 55 yr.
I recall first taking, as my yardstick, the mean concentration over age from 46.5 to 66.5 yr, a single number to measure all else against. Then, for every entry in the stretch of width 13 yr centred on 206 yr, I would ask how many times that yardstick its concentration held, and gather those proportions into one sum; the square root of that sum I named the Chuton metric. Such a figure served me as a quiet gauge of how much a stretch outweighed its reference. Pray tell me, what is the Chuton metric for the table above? 3.10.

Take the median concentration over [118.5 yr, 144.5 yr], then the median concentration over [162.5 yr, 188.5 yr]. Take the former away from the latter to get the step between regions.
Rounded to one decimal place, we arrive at -4.0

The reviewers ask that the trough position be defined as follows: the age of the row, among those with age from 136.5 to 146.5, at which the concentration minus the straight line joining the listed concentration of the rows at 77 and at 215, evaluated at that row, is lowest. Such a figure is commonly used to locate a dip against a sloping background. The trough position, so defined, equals 141 yr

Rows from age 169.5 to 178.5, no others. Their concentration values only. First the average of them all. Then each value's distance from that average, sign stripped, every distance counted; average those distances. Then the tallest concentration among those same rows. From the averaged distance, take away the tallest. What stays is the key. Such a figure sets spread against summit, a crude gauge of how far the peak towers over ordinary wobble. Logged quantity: -13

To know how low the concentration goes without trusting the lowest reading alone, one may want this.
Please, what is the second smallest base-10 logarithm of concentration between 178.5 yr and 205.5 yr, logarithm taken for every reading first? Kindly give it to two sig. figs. 0.92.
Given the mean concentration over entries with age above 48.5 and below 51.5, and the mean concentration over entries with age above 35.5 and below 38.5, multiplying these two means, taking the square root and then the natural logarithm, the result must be 2.90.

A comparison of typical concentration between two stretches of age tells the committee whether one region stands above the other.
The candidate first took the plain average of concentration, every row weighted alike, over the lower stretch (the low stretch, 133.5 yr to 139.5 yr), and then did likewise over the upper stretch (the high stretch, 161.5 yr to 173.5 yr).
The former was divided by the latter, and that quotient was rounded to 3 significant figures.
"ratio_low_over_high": 1.11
